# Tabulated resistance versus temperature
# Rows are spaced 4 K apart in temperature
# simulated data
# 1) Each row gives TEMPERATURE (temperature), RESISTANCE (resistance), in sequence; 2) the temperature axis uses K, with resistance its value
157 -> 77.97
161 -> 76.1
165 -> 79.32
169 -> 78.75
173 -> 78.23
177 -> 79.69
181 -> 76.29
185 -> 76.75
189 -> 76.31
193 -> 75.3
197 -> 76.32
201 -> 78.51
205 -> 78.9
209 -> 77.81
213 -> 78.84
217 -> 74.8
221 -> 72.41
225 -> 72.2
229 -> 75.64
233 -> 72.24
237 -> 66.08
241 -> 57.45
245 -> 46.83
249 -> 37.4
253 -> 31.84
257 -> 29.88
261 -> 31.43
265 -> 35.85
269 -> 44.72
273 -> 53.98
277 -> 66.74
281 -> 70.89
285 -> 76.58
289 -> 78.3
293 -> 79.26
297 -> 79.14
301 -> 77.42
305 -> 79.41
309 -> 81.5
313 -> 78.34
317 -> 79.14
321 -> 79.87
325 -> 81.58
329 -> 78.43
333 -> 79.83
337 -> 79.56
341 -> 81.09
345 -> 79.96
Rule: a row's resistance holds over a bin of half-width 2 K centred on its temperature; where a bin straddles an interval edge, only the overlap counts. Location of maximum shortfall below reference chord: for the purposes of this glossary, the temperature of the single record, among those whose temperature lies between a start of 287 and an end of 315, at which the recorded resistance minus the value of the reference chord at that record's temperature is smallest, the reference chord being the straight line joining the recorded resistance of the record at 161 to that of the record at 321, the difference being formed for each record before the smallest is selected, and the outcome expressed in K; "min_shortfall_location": 301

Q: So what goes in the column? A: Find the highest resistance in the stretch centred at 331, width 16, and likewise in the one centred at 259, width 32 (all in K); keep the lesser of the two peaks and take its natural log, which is 3.99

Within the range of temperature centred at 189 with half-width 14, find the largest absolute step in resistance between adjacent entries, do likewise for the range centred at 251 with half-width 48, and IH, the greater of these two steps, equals 12.8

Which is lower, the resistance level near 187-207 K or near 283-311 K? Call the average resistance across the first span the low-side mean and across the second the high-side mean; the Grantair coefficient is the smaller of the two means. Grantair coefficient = 77.1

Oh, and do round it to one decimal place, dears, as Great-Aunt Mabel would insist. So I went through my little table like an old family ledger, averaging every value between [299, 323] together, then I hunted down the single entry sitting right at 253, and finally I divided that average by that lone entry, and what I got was 2.5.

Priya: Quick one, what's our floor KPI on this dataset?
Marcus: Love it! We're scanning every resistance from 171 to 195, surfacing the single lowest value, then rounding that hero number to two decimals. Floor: 75.30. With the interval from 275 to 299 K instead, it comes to 66.74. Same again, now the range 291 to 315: 77.42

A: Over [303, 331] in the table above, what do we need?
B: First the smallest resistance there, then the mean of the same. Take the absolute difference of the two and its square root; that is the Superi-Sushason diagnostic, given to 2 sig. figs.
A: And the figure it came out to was 1.2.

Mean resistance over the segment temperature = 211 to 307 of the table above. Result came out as 62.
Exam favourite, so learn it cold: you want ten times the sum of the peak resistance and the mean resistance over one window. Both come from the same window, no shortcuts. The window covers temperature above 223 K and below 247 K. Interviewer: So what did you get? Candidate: 1407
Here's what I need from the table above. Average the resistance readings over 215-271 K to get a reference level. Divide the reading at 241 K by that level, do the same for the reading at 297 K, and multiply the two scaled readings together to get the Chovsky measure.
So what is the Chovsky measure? 1.59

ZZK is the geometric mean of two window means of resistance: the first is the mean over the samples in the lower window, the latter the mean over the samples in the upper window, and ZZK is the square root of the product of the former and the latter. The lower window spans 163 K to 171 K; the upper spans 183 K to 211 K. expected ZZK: 78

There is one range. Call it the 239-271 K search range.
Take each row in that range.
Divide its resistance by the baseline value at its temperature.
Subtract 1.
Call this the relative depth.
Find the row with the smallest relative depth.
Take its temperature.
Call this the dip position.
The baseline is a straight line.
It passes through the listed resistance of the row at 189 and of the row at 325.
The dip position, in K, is 257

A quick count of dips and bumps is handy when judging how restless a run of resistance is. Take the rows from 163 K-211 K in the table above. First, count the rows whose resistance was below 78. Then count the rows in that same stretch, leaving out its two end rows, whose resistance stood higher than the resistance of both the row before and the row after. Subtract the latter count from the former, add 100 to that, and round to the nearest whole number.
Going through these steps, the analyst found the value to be 103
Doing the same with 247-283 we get 109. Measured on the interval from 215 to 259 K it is 110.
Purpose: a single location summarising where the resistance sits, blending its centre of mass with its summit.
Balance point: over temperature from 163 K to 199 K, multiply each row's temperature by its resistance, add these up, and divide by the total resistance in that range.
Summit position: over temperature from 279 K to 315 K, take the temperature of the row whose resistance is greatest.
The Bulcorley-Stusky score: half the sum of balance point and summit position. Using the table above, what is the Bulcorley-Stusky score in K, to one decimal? 244.9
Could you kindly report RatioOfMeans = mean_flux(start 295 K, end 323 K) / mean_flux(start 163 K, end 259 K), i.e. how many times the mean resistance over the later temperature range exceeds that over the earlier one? 1.2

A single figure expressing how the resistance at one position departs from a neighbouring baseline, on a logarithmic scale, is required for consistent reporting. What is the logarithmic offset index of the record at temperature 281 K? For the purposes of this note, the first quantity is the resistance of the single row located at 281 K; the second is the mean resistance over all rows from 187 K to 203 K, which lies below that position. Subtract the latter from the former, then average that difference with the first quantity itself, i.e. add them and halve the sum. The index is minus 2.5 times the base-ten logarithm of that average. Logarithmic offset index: -3.78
